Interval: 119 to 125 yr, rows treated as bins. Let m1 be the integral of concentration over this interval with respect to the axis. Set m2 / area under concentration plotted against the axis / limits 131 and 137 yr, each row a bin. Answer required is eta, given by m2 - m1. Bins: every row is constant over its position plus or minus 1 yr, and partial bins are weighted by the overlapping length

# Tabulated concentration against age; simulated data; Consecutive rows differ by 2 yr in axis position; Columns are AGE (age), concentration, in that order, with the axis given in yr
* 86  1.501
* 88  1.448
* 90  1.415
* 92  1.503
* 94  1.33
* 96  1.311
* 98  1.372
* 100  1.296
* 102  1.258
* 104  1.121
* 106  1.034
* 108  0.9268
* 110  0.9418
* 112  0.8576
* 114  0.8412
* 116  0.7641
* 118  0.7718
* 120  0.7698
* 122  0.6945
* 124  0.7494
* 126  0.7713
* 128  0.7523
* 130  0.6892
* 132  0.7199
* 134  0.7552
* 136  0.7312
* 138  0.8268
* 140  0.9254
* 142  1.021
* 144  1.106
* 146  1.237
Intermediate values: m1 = 4.43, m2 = 4.4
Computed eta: 0.0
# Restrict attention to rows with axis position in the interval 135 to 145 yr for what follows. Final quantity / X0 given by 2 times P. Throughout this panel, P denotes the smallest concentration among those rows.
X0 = 1.46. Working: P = 0.7312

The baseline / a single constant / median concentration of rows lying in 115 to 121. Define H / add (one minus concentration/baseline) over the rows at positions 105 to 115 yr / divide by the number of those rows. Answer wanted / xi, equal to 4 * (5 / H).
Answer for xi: -102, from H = -0.20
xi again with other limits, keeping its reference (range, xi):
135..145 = -101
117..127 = 835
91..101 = -26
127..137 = 383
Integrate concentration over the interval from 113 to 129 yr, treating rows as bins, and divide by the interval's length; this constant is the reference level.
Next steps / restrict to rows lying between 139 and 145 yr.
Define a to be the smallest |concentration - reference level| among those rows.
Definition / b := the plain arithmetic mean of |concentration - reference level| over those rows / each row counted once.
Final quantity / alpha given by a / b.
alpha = 0.6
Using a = 0.2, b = 0.25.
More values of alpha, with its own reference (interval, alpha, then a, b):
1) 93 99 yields 1.0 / 0.5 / 0.57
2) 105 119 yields 0.0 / 0.0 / 0.11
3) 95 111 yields 0.4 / 0.2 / 0.39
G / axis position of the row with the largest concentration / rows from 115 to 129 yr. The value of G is 118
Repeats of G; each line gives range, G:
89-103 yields 92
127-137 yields 134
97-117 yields 98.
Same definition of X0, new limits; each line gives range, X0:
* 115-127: 1.39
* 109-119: 1.53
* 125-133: 1.38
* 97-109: 1.85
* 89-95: 2.66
